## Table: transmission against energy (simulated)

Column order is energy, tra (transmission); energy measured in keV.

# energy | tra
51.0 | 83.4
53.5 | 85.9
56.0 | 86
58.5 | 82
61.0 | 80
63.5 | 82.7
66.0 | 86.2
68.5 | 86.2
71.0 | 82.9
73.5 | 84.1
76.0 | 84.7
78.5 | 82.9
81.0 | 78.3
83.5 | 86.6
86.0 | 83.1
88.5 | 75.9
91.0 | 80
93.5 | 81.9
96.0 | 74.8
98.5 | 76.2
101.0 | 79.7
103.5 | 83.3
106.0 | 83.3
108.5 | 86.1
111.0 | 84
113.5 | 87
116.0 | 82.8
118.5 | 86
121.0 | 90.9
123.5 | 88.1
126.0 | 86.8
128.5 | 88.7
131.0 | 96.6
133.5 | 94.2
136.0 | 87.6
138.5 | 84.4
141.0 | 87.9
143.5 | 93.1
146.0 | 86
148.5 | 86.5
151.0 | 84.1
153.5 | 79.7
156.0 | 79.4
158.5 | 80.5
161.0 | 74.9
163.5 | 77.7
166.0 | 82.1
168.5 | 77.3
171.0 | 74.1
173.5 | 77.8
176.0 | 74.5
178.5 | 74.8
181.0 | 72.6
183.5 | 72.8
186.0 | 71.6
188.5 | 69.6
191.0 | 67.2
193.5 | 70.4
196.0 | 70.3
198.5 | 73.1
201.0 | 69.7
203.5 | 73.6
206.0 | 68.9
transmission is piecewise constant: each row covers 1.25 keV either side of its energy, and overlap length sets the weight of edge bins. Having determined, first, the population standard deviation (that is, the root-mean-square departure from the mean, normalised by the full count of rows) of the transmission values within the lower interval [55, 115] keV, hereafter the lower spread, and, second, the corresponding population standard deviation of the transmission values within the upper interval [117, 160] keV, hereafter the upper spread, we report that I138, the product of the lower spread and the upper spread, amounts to 16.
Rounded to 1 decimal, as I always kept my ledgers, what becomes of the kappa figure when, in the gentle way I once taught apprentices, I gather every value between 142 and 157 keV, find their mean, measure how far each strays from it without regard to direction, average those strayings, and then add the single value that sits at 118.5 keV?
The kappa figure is 89.7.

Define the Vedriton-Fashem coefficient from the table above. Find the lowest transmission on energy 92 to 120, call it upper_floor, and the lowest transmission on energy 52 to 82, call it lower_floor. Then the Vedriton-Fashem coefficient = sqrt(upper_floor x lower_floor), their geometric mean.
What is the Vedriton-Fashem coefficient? 76.5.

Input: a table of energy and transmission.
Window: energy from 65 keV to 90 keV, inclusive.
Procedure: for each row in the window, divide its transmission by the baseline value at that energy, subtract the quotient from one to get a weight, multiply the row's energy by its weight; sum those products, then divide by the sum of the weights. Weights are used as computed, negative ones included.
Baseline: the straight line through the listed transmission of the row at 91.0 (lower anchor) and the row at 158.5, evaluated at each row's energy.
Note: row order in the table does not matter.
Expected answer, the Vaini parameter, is 72.6 keV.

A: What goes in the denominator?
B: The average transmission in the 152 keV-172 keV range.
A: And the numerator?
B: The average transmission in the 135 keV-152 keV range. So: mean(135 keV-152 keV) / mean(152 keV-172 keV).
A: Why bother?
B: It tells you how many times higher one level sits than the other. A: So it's 1.11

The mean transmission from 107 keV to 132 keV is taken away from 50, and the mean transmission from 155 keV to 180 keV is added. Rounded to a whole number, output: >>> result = 40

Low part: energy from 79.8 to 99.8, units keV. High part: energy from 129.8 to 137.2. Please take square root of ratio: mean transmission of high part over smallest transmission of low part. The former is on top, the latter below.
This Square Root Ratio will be 1.11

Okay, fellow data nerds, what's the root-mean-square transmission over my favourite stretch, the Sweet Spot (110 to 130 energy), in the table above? 87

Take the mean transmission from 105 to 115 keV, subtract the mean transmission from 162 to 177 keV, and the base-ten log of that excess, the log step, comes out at 0.89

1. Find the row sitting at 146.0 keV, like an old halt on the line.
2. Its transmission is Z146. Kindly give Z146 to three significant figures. 86.0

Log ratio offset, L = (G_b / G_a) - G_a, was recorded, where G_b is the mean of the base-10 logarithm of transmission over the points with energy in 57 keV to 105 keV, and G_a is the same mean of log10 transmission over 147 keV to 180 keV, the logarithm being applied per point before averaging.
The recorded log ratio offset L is -0.887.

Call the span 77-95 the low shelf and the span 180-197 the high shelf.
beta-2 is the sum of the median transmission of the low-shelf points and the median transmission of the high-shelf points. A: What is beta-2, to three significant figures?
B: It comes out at 152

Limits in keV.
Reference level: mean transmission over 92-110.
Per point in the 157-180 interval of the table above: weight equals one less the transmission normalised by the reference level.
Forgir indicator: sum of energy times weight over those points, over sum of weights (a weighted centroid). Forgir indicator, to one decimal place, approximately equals 170.9 keV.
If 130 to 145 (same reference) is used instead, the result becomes 136.4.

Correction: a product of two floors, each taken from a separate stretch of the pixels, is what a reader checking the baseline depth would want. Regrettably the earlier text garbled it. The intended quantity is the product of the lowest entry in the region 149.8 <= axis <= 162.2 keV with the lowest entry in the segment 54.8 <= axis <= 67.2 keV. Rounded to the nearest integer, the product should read 5992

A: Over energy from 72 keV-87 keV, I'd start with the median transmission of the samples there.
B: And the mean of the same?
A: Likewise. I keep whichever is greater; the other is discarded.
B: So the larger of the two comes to 83.6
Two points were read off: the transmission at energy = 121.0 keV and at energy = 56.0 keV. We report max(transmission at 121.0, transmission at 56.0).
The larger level 90.9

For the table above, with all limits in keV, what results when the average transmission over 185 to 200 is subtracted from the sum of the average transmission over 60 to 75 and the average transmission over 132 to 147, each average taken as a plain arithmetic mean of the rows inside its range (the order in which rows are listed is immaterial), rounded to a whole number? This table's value 102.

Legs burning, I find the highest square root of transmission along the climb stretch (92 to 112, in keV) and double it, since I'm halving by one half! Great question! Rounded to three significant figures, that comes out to 18.6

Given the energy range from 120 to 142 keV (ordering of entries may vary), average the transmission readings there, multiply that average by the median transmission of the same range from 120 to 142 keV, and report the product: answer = 7882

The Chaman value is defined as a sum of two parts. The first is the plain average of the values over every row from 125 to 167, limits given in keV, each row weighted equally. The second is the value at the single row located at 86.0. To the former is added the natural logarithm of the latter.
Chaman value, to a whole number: 90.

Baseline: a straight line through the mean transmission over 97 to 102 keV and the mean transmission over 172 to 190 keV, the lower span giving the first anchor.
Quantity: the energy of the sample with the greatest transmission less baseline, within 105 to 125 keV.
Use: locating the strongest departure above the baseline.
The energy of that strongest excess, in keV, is 121.0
